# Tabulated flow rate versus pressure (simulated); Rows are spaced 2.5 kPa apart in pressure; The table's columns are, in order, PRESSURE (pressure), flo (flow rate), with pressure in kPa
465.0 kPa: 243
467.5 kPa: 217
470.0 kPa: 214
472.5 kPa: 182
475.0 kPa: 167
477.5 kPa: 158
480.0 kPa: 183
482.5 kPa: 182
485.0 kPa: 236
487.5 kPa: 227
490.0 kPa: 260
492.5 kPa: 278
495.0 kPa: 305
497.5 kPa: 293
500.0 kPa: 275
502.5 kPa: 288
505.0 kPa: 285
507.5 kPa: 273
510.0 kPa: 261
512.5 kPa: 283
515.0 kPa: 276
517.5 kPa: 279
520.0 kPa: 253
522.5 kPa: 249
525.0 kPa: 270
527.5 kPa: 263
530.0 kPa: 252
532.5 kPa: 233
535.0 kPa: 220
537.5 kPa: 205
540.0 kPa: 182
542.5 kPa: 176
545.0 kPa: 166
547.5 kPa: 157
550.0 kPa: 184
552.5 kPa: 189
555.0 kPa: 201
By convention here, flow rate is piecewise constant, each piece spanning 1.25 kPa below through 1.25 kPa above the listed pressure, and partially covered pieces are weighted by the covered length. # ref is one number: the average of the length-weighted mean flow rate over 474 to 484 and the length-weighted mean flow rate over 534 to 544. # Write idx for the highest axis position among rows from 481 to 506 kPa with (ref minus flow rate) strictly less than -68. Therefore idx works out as 505.0 kPa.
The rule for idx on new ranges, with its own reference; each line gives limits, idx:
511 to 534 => 527.5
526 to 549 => 527.5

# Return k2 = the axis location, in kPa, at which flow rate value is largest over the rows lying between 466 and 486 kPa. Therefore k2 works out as 485.0 kPa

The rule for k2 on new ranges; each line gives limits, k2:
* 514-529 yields 517.5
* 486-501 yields 495.0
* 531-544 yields 532.5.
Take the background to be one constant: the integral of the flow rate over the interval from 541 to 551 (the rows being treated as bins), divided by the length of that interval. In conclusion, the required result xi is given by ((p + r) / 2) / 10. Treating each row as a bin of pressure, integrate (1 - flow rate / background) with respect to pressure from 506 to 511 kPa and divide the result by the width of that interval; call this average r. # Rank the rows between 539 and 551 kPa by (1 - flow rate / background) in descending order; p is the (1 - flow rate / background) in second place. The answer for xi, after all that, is -0.027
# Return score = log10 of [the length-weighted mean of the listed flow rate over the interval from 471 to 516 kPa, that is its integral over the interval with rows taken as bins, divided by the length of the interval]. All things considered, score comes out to 2.39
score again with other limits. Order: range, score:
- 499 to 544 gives 2.40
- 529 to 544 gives 2.32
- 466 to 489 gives 2.30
